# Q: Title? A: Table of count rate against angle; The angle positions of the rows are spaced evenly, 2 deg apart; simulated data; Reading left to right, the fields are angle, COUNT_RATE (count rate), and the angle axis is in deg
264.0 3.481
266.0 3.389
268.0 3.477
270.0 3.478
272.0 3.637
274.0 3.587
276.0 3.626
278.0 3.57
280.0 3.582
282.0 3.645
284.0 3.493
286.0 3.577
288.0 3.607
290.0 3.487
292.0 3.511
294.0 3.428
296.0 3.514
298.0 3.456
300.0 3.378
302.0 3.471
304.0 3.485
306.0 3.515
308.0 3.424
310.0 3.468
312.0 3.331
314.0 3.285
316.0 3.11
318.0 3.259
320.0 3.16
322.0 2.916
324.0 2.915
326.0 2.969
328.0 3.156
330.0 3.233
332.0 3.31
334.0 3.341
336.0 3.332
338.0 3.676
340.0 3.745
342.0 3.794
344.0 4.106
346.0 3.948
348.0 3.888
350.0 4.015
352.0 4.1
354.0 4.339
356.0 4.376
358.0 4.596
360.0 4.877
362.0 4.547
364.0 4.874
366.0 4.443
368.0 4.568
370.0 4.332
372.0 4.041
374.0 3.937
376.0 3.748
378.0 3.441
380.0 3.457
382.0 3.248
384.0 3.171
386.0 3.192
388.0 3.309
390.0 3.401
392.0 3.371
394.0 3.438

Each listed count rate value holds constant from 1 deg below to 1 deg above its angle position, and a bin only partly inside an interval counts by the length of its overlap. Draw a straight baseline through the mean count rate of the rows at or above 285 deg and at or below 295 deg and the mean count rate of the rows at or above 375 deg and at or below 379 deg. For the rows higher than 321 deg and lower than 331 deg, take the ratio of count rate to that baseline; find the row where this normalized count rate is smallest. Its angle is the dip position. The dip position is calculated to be 324.0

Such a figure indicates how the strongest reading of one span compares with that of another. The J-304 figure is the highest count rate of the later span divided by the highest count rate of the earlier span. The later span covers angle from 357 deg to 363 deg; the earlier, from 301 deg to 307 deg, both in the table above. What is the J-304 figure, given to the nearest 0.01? 1.39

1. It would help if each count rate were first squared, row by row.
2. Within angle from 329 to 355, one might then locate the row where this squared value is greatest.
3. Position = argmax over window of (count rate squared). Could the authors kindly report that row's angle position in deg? 354.0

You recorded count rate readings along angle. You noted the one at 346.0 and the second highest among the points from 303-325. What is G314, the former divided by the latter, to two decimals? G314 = 1.13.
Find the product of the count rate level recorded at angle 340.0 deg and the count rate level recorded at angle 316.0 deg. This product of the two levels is 11.6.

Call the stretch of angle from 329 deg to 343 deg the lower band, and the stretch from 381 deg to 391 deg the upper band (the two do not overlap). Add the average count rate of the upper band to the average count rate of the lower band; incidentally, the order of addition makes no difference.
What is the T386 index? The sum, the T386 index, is 6.8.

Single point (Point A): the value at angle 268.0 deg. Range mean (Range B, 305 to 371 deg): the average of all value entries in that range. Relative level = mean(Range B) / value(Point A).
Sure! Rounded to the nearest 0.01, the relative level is 1.08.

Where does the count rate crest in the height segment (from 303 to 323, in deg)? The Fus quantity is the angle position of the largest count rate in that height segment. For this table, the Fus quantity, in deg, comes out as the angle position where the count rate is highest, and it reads 306.0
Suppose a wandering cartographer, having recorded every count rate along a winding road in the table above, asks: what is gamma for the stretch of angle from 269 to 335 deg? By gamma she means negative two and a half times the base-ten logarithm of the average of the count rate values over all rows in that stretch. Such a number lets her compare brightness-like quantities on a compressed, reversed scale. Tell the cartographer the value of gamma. -1.33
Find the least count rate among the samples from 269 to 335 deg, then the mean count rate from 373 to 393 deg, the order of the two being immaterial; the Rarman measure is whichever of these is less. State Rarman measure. 2.9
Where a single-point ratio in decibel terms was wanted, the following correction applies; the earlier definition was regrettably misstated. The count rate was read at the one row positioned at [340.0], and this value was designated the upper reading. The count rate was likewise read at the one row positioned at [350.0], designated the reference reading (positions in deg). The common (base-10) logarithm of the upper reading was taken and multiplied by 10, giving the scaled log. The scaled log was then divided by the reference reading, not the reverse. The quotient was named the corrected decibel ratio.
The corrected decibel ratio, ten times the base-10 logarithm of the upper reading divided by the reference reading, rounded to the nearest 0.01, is 1.43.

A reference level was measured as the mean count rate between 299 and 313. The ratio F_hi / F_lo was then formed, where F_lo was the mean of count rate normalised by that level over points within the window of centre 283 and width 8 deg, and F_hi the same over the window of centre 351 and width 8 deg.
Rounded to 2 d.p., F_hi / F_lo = 1.14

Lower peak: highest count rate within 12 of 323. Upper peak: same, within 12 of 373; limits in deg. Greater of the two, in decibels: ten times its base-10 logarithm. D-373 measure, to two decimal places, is 6.88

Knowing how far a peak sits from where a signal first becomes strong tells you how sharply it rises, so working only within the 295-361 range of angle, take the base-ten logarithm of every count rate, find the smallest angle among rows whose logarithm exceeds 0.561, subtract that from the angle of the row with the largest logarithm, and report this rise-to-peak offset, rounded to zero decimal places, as 22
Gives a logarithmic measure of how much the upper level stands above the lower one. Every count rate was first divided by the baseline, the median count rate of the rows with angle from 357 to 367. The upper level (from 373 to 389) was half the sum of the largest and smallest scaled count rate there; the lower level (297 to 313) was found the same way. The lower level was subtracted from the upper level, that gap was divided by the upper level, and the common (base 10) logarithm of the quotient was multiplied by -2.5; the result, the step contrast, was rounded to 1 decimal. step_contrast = 3.6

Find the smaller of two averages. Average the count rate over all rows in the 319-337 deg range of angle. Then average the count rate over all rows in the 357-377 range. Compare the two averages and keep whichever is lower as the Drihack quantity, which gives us 3.15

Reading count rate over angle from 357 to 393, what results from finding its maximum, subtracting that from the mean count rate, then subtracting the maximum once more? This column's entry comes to -5.8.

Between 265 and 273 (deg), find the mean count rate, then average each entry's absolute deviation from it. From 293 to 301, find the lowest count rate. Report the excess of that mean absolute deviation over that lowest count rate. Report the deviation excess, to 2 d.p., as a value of -3.31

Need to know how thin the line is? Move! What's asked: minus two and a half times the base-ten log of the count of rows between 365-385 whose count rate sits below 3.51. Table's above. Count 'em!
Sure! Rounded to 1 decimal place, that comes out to -1.5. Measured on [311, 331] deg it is -2.5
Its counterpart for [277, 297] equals -1.2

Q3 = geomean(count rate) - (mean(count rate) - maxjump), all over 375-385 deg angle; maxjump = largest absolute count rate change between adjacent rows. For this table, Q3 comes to 0.30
